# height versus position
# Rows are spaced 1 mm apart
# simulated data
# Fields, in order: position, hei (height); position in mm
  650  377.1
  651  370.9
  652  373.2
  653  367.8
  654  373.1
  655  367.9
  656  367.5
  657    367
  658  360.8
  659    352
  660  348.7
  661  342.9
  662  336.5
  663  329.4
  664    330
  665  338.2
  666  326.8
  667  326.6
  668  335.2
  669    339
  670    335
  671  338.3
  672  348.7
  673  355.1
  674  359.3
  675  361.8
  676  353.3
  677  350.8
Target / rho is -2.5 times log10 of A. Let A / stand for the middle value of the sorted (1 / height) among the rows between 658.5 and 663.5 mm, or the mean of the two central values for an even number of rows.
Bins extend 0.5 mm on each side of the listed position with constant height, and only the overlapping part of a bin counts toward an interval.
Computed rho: 6.34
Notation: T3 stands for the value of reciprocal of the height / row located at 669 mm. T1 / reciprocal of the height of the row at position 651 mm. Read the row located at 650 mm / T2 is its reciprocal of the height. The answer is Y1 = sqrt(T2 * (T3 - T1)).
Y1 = 0.0008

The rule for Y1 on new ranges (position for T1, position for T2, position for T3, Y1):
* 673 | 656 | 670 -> 0.0007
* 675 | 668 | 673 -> 0.0004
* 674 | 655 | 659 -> 0.0004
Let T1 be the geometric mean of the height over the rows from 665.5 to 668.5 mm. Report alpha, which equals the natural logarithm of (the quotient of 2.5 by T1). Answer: -4.88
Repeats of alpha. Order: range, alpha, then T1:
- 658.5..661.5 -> -4.94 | 348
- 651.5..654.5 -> -5.00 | 371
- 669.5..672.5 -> -4.91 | 341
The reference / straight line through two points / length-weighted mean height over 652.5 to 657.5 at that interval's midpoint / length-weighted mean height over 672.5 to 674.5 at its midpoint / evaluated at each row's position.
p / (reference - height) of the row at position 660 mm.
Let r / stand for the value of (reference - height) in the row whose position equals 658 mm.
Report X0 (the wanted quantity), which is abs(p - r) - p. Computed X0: -6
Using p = 17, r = 6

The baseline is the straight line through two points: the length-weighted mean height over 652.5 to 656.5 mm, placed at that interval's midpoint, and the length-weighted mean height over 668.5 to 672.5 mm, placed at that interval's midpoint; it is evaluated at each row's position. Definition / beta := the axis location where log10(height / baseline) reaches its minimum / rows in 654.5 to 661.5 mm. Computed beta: 661 mm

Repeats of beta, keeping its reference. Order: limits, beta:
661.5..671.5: 663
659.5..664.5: 663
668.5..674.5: 670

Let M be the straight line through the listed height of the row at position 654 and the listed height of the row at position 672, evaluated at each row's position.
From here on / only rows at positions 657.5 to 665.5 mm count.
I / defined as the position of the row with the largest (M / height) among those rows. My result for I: 663 mm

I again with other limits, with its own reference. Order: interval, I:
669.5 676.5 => 670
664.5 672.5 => 666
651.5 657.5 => 653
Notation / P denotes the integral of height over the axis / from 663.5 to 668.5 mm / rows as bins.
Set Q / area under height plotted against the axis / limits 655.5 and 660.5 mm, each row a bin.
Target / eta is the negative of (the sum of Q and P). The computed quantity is -3453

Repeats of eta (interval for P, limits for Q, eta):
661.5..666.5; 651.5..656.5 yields -3510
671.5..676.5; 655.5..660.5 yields -3574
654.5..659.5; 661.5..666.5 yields -3476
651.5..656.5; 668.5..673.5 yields -3566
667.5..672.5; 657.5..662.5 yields -3437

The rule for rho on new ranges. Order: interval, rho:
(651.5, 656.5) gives 6.41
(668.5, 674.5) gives 6.34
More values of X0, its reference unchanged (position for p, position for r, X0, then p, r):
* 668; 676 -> -2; 25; 2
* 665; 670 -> -24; 24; 24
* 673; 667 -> 30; 2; 35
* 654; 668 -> 33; -4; 25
